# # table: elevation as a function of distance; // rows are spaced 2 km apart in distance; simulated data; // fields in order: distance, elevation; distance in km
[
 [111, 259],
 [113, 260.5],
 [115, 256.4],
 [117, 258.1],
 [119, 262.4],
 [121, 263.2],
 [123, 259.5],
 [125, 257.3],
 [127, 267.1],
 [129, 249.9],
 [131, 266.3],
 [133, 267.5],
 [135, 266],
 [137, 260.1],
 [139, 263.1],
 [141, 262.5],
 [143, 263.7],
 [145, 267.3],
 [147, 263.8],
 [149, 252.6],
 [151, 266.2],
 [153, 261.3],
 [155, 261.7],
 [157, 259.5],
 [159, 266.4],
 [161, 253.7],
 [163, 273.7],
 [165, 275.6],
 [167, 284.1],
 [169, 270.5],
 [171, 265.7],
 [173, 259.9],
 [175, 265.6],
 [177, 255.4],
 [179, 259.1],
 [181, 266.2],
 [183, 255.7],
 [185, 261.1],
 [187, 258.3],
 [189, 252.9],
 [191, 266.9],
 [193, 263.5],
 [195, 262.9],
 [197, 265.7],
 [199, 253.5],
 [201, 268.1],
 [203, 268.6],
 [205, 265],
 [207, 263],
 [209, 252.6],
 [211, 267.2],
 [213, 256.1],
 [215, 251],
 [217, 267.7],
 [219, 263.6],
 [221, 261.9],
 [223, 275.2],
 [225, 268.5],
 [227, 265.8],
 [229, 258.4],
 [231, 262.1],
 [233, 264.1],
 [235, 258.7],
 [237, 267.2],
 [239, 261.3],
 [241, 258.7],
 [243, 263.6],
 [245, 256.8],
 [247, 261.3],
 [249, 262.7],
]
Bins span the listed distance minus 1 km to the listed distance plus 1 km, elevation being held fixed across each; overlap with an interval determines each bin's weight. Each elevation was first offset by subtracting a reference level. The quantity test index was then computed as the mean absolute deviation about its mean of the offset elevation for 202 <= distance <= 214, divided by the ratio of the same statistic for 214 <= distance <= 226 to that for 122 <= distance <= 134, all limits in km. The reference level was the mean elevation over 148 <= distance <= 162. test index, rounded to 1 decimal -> 5.1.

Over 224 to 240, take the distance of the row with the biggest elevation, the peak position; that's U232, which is 225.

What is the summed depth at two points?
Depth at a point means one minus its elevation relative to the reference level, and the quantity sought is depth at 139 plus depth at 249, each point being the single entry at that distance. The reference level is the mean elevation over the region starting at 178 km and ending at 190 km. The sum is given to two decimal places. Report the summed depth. -0.03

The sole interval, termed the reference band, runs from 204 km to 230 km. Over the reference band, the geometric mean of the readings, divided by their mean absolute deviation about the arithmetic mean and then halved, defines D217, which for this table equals 25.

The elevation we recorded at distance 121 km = 263.2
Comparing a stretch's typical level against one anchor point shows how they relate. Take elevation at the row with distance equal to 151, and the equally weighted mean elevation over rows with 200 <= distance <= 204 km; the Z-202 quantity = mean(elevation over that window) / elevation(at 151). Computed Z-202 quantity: 1.01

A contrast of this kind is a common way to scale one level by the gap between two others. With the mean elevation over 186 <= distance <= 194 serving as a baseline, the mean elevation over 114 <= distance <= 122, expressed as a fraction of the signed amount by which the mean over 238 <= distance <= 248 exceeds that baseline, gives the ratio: -4334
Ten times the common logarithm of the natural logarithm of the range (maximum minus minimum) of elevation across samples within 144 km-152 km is 4.3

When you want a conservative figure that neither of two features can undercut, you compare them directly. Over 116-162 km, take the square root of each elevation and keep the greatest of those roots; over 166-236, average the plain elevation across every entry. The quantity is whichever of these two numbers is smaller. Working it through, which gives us 16.4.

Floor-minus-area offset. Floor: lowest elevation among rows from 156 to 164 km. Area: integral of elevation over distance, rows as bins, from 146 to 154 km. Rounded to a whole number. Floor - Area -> -1834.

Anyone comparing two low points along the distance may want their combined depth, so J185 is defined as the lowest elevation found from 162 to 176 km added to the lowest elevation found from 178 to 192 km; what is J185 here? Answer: 513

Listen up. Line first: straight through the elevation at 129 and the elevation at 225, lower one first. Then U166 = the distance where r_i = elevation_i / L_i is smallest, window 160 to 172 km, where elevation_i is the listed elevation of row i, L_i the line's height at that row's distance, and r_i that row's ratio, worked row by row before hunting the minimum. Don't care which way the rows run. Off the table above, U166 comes 161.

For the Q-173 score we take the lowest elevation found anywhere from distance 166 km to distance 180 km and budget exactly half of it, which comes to 127.7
